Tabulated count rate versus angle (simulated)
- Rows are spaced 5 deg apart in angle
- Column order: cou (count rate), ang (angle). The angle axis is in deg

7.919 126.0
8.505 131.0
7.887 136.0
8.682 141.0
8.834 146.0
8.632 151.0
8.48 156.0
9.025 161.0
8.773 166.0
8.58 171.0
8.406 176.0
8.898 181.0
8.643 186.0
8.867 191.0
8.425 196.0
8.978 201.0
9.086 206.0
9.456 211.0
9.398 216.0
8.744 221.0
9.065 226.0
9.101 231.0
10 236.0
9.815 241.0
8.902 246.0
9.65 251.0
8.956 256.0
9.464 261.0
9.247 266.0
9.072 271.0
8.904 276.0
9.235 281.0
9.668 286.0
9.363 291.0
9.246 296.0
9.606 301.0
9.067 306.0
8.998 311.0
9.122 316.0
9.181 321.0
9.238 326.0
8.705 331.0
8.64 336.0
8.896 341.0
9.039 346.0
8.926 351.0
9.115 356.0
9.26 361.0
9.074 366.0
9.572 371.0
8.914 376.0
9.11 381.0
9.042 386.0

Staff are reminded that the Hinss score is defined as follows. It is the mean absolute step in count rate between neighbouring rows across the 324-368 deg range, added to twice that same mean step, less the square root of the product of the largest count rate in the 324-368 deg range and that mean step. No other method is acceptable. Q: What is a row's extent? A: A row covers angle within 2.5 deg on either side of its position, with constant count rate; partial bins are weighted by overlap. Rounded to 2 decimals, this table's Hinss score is -0.76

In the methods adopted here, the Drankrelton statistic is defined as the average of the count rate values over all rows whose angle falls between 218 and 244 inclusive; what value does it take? 9.3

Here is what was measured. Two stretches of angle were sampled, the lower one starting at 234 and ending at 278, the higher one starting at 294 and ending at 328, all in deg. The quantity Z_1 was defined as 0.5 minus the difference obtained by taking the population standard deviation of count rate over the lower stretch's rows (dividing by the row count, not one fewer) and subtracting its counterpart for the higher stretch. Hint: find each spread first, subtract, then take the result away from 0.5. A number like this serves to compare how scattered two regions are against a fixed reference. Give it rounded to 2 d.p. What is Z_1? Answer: 0.29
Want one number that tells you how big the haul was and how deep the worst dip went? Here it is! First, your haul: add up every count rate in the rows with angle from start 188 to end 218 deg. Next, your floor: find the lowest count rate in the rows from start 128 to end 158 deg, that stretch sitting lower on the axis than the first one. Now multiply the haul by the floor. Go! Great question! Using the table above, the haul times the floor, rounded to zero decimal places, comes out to 428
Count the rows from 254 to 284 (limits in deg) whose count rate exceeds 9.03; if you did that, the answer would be 4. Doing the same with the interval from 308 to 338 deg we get 3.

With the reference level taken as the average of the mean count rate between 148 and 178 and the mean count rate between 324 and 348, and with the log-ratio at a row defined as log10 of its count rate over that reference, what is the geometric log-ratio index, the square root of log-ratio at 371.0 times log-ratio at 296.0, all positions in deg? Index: 0.029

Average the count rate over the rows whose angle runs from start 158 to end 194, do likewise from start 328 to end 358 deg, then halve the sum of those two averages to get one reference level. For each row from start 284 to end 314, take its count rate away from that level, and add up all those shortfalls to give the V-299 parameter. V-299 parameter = -3.1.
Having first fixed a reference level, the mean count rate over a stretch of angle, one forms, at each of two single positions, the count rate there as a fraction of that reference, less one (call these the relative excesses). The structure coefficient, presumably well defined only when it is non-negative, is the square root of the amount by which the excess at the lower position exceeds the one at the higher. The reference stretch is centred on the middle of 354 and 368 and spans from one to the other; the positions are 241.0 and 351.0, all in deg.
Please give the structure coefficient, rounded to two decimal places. 0.31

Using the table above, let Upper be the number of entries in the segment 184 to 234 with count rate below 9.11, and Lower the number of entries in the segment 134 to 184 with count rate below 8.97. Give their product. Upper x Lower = 72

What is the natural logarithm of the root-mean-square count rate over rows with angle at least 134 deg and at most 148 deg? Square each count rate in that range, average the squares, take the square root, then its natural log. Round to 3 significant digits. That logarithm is 2.14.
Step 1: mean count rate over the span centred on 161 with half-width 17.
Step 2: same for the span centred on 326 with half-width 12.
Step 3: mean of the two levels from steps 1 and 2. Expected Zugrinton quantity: 8.83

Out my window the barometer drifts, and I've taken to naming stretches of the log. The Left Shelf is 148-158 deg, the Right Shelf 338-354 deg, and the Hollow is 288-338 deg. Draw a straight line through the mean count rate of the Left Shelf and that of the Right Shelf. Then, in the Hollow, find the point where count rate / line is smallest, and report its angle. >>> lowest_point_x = 336.0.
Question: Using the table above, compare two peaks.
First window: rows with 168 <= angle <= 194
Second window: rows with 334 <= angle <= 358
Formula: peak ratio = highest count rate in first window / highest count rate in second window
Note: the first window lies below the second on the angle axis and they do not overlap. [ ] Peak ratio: 0.98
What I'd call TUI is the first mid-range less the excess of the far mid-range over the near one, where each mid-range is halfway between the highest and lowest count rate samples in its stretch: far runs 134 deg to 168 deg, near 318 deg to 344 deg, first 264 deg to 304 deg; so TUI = 9.8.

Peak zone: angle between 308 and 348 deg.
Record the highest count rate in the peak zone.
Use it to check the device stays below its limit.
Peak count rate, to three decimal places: 9.238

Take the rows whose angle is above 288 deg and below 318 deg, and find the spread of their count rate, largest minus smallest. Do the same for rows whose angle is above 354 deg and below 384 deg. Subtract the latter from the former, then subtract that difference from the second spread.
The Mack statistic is 0.71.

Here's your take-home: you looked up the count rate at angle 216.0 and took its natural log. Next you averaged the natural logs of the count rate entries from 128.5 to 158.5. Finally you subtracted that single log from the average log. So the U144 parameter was -0.10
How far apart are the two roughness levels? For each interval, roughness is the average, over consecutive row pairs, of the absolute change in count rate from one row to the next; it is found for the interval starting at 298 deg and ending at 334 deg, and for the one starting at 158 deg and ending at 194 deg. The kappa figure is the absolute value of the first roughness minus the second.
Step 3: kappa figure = 0.03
